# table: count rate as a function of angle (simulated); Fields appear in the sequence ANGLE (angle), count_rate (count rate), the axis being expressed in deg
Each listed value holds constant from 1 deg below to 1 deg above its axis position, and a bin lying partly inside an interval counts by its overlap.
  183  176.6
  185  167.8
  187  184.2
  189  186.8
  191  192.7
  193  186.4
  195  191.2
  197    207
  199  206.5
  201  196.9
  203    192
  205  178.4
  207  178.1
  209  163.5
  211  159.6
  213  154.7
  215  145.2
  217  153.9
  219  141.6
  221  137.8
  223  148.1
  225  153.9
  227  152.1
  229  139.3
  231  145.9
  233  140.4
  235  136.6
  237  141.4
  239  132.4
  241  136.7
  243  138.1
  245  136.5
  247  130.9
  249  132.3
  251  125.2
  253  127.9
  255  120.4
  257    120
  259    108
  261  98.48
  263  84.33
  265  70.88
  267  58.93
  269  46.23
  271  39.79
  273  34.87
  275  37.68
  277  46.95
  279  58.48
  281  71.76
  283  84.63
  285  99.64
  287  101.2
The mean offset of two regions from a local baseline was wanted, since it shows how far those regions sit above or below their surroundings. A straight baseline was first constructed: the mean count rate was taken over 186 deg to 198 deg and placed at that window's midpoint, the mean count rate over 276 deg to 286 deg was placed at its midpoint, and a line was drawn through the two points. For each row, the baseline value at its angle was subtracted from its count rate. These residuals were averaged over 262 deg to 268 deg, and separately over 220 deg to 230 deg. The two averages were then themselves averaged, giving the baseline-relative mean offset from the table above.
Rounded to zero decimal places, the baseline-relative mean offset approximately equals -12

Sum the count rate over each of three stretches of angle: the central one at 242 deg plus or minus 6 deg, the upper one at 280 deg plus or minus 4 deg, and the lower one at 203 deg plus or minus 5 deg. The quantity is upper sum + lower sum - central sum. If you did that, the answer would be 398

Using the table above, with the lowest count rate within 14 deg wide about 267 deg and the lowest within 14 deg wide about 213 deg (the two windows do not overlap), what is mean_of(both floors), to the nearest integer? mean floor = 88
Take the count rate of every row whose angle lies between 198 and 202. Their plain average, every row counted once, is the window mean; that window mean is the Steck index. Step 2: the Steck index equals 202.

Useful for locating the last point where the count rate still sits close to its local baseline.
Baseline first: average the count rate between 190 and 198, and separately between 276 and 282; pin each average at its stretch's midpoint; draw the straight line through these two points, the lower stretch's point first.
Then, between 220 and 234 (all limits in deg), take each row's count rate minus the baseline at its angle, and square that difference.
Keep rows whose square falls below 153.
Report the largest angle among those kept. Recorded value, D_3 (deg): 233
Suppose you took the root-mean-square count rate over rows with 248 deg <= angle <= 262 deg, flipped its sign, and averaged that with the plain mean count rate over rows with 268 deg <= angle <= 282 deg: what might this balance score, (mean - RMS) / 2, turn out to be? -36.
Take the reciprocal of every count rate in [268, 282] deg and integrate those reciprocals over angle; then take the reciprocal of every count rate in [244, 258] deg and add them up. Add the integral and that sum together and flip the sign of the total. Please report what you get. -0.364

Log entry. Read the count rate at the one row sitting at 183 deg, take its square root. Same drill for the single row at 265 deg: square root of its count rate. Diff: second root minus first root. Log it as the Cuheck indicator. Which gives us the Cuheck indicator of -4.9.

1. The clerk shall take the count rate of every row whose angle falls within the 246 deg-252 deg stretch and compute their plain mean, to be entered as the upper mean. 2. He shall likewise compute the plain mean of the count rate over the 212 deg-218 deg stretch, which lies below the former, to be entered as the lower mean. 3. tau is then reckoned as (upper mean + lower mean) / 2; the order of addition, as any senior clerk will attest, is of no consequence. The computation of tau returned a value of 140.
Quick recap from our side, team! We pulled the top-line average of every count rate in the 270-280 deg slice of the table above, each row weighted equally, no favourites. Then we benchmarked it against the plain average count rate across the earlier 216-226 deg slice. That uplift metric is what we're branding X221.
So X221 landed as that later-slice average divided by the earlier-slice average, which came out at 0.30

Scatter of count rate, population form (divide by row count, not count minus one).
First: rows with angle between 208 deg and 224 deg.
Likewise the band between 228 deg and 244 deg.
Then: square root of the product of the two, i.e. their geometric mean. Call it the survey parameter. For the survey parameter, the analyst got 6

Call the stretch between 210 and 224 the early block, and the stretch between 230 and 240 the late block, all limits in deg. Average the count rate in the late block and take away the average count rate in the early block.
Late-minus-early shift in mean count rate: -9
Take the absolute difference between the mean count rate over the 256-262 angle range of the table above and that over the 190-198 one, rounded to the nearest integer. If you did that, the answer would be 85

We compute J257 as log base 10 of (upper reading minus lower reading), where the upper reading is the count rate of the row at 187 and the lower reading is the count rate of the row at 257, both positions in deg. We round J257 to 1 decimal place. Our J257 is 1.8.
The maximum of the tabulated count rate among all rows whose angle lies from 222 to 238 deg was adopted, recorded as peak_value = 153.9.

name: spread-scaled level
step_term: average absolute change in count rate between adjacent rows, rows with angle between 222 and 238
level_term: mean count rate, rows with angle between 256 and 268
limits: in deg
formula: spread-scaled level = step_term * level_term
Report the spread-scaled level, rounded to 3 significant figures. 529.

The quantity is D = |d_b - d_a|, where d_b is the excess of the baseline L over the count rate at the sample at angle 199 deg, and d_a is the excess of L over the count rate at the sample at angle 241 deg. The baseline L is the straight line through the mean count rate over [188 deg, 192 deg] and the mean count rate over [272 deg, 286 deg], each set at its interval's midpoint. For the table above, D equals 10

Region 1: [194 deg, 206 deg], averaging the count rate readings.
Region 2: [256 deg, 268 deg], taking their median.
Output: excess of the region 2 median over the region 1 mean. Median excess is -104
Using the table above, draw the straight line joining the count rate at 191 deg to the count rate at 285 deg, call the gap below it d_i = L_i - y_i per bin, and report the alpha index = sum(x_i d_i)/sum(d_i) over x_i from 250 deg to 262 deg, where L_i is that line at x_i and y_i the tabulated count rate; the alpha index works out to 257.8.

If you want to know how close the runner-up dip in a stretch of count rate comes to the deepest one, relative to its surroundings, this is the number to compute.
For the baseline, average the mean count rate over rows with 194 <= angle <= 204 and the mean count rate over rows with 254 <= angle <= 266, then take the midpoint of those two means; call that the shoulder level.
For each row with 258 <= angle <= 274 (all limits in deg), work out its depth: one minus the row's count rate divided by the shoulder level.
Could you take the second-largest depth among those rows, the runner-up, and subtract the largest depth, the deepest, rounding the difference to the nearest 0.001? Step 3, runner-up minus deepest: -0.033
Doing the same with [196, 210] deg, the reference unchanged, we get -0.098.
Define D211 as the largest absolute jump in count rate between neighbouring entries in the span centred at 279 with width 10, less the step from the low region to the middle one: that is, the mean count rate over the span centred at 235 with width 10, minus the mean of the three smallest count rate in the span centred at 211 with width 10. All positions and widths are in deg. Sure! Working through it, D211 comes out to 27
